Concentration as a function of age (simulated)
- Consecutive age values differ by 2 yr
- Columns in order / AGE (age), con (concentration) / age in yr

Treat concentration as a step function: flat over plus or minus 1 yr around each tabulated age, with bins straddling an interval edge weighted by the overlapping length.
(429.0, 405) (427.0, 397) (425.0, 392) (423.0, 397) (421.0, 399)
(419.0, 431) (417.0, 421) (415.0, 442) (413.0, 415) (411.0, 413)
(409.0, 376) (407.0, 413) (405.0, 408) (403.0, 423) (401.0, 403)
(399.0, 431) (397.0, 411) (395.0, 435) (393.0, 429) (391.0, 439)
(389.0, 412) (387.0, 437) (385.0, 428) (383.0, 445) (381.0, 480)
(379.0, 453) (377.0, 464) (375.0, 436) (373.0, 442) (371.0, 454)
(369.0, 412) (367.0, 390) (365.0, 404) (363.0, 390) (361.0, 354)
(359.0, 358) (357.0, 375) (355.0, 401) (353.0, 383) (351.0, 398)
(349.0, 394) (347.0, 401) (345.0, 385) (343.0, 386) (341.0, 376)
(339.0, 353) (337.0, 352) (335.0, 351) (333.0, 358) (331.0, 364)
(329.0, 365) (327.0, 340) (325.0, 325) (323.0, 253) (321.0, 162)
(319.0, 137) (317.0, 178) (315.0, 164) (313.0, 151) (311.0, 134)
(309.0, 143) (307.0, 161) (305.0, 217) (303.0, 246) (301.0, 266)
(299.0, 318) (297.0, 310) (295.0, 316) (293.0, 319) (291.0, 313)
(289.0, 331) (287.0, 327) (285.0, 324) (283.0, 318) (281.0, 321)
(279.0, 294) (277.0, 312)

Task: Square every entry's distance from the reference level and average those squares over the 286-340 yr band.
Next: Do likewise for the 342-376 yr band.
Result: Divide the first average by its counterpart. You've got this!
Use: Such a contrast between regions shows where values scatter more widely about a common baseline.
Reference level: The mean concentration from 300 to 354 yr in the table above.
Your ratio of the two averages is 0.55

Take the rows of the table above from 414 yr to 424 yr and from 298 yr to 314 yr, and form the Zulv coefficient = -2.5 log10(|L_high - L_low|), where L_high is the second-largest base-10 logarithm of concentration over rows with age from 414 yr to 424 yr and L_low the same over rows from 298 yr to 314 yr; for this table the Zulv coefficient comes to 1.70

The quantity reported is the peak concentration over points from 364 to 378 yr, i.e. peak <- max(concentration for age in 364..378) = 464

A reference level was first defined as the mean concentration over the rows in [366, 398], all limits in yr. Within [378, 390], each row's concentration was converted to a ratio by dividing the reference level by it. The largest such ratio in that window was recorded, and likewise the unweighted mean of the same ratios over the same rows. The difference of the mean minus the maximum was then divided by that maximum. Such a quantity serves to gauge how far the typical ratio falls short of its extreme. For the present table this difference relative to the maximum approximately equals -0.067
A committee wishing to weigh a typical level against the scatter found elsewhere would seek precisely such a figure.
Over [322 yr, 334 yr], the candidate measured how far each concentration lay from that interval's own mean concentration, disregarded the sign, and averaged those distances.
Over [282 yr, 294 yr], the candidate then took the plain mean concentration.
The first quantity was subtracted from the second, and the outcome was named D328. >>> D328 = 292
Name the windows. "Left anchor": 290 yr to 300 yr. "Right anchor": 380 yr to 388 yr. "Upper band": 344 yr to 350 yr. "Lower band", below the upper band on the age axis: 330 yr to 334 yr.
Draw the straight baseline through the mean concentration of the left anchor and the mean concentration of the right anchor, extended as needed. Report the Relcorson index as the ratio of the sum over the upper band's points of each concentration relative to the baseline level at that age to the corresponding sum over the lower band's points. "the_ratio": 1.5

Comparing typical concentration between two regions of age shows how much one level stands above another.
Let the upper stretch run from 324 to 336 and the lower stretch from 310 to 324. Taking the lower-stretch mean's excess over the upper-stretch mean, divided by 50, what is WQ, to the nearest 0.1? -3.6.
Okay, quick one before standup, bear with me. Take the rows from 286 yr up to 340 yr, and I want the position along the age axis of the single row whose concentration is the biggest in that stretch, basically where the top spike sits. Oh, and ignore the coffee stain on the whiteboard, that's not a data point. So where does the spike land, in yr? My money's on 329.0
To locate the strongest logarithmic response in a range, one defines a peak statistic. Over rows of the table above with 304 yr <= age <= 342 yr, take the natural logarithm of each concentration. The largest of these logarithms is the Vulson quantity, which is 5.93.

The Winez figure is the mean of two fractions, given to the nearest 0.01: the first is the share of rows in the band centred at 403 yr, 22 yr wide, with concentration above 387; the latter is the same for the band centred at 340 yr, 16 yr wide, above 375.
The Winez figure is 0.70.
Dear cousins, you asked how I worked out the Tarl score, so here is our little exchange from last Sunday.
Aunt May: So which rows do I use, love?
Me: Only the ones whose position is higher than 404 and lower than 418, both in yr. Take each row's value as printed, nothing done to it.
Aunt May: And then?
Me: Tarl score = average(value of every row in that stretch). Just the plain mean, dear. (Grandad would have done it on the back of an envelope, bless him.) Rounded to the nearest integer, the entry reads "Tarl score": 413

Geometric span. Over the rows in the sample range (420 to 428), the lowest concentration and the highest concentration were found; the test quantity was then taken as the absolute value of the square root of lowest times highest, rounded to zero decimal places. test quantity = 395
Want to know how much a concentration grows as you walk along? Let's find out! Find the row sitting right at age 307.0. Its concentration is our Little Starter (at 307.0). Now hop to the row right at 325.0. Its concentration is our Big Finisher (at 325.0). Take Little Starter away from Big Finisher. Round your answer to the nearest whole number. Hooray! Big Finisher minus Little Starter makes 164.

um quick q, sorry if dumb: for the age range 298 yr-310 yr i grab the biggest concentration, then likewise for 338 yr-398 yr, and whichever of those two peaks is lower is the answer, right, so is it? 318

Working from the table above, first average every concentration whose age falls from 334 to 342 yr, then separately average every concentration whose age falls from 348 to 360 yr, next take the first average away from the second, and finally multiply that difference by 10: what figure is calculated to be 268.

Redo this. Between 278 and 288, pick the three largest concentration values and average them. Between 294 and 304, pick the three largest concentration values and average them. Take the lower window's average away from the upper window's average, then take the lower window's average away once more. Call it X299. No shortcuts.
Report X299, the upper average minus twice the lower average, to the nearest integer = -333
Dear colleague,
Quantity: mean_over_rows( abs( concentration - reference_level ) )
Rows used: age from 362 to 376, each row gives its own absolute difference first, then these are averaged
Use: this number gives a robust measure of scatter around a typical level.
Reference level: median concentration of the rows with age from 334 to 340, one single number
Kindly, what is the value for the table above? 66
